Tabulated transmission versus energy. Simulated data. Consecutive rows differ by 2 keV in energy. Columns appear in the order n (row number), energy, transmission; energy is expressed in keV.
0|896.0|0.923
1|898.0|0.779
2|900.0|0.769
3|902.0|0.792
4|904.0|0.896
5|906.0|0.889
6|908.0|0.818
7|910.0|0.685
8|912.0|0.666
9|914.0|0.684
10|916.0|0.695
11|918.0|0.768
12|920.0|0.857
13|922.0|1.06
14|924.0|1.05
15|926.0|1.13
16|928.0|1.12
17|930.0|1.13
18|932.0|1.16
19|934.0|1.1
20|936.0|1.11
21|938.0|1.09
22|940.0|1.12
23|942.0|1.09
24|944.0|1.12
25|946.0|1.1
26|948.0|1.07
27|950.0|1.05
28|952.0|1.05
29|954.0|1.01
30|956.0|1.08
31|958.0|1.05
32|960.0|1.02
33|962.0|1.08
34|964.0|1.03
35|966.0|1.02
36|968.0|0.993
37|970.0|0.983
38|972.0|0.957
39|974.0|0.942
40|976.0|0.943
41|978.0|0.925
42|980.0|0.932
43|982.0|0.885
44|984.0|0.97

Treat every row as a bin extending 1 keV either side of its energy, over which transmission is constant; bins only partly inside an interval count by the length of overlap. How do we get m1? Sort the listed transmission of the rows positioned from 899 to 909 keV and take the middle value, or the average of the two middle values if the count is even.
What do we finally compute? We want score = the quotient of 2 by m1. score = 2.44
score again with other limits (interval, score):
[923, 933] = 1.77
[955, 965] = 1.90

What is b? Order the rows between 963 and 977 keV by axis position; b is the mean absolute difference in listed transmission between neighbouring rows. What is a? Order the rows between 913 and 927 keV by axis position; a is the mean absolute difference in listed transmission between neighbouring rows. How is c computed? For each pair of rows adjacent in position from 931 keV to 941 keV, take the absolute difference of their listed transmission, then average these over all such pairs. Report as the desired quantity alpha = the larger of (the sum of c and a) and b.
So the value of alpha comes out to 0.108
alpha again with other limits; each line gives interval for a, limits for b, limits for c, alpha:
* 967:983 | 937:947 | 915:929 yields 0.095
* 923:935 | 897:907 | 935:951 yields 0.064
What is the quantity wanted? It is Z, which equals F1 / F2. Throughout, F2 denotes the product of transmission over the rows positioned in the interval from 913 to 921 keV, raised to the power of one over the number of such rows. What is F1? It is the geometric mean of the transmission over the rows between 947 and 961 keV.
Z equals 1.40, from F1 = 1.05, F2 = 0.75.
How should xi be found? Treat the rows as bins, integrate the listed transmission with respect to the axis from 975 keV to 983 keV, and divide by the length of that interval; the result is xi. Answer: 0.92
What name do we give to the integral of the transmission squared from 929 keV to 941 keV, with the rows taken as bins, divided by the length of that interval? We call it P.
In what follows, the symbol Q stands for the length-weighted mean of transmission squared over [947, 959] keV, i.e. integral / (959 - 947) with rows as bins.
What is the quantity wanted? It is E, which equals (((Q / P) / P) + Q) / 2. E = 0.91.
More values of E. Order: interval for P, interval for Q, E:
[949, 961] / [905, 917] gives 0.51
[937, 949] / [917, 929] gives 0.85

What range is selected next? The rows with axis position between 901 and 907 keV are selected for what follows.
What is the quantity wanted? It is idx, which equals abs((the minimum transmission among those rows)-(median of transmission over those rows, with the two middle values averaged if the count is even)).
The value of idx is 0.10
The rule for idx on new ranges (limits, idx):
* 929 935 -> 0.03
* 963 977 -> 0.04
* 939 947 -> 0.02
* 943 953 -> 0.02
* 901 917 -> 0.08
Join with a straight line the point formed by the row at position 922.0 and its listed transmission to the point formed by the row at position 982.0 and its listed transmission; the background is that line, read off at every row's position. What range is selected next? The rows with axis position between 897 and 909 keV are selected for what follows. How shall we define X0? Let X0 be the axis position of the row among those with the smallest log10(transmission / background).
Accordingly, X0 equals 900.0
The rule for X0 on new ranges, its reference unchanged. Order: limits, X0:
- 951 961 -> 954.0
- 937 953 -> 950.0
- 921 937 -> 924.0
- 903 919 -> 912.0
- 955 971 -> 970.0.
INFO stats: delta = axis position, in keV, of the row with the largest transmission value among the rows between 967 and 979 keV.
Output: 968.0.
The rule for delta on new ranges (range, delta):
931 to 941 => 932.0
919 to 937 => 932.0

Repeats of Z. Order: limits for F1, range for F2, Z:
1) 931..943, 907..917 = 1.57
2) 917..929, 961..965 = 0.94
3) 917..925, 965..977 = 0.95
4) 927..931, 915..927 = 1.23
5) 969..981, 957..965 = 0.91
